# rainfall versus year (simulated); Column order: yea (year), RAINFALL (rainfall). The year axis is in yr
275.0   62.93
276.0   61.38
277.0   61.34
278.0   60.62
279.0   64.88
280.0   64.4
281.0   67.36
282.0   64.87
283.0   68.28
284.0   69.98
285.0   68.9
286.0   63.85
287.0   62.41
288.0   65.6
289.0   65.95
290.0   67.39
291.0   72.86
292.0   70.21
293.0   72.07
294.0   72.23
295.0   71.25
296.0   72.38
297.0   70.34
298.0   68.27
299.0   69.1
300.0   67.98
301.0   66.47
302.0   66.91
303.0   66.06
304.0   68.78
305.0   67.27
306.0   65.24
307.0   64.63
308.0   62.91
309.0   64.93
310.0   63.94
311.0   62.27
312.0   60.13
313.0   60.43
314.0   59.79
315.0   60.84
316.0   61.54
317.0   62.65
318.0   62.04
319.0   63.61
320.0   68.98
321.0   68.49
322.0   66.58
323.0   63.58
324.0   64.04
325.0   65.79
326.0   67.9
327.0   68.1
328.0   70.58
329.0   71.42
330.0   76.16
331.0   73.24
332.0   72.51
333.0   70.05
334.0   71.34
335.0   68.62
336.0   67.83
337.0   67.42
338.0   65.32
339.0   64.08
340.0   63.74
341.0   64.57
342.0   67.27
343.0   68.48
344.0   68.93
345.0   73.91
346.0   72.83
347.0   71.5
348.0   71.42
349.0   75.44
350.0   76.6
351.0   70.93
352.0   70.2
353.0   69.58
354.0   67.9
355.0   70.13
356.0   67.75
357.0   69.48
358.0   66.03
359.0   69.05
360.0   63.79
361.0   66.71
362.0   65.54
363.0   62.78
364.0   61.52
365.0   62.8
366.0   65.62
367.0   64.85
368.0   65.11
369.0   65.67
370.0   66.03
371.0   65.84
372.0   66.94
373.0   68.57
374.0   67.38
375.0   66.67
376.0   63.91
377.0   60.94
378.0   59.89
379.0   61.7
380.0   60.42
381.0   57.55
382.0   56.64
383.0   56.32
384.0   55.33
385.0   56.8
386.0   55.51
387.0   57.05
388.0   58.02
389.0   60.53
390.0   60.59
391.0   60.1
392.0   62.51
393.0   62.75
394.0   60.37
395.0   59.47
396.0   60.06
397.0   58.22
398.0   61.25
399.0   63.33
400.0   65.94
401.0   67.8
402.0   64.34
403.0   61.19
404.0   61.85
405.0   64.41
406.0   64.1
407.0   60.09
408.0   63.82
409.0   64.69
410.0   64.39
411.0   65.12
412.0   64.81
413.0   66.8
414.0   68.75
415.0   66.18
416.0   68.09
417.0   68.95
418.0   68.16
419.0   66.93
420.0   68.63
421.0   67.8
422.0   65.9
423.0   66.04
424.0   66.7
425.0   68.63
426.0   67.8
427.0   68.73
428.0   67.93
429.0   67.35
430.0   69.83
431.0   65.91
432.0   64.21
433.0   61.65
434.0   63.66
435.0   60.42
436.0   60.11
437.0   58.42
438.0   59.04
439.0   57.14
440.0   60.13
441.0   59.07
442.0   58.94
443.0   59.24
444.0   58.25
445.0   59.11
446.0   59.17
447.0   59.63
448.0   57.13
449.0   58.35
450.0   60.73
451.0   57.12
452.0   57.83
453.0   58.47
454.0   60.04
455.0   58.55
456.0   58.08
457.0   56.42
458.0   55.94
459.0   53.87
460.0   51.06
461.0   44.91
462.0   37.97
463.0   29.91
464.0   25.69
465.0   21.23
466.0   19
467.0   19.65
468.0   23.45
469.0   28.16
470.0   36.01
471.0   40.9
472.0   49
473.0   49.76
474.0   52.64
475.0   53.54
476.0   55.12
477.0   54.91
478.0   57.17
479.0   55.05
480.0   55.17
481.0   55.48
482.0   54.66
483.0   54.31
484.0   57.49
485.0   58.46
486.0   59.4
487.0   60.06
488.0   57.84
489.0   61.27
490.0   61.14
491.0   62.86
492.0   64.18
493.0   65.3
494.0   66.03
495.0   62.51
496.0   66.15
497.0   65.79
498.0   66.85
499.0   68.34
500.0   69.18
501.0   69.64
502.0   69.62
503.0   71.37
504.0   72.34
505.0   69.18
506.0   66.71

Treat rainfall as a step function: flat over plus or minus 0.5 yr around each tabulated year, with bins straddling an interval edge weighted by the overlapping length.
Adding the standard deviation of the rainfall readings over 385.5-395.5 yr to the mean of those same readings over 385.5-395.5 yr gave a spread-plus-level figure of 62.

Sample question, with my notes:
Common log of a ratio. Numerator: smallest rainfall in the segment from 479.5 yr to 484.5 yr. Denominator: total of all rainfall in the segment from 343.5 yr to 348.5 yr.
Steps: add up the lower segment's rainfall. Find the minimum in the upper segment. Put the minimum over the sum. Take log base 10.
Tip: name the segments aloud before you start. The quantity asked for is -0.820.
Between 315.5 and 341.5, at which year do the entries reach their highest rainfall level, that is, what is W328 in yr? 330.0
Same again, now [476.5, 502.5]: 501.0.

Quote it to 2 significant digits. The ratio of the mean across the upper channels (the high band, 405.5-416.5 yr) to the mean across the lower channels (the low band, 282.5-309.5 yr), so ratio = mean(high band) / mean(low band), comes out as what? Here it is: 0.96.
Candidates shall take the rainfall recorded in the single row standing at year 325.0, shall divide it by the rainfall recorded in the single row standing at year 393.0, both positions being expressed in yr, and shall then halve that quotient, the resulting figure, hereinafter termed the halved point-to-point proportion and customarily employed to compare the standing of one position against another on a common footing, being 0.52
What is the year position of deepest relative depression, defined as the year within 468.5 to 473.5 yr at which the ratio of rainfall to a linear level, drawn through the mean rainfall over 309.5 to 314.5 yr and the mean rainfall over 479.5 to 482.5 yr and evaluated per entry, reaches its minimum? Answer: 469.0 yr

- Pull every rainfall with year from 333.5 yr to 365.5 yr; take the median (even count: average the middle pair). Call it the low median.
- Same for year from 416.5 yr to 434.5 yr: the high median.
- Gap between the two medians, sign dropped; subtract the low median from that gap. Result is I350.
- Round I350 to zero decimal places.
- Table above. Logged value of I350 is -68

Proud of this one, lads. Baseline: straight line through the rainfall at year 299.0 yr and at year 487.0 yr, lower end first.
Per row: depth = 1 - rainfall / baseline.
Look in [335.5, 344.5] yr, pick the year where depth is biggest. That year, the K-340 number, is 340.0 yr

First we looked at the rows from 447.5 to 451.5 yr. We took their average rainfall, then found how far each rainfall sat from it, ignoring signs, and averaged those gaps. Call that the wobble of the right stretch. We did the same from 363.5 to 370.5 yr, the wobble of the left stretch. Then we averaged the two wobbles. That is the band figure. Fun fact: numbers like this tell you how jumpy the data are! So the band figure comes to 1.3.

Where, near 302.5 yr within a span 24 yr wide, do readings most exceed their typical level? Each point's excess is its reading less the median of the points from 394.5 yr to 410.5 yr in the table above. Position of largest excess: 291.0 yr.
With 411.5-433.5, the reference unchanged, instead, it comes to 430.0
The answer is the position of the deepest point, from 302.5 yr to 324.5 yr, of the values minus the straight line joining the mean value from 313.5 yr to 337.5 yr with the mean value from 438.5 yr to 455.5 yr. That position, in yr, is 314.0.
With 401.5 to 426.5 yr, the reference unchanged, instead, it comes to 407.0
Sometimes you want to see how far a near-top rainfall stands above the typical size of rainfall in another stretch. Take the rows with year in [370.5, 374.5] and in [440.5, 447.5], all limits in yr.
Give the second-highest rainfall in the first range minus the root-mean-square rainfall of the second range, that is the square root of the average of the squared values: 8.3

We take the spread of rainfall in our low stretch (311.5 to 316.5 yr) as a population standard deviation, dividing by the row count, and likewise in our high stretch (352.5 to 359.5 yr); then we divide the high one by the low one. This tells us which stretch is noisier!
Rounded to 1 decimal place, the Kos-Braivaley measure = 2.2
